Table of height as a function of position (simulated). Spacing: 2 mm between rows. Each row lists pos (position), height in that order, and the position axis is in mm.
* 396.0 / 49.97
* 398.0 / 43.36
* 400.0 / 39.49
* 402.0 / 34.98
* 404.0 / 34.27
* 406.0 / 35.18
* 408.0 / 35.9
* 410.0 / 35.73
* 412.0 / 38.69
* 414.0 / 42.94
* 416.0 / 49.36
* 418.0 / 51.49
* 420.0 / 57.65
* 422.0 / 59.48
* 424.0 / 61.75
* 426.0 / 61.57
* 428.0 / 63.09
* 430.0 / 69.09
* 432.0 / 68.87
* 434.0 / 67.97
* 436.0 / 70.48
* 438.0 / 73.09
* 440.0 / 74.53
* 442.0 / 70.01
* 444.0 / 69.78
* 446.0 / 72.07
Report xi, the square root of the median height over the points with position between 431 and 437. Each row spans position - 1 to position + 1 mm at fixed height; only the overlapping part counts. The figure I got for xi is 8.3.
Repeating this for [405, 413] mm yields 6.0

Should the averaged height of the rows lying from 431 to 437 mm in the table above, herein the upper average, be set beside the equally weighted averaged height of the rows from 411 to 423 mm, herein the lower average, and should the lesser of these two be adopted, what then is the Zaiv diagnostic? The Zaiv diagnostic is 50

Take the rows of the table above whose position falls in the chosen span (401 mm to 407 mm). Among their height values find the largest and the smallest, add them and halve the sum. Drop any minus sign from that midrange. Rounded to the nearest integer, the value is 35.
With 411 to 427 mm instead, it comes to 50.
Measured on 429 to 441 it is 71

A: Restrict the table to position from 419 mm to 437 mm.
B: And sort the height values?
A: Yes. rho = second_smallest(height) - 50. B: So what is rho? 9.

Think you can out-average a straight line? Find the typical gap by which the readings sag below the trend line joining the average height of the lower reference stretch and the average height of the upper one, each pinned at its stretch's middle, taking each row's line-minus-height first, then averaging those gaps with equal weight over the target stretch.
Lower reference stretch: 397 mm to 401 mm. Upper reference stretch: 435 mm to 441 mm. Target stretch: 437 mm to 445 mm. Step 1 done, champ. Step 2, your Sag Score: 3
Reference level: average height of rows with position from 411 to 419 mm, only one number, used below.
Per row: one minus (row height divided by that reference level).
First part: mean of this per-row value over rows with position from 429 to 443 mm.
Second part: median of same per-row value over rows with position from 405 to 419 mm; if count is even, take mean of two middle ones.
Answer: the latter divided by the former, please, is -0.3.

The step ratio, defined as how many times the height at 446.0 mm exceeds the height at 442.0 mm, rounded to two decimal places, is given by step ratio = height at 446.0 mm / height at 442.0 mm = 1.03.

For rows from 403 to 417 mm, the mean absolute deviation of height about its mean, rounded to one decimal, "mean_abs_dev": 4.2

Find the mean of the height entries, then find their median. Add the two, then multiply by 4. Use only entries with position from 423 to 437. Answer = 536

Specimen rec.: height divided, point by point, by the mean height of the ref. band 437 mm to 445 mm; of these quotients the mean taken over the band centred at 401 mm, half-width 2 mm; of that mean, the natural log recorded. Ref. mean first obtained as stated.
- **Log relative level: -0.7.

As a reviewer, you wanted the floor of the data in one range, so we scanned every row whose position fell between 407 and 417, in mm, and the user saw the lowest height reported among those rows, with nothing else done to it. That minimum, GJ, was 35.73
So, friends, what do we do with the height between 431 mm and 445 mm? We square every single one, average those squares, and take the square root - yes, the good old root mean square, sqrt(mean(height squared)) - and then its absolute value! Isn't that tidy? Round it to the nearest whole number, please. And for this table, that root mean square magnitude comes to 71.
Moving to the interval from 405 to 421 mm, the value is 44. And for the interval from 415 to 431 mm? 59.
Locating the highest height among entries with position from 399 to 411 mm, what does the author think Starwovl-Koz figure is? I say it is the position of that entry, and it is 400.0 mm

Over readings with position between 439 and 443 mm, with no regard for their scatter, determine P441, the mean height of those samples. 72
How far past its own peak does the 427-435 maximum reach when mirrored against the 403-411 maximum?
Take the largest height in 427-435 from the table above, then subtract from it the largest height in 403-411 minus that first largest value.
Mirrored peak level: 102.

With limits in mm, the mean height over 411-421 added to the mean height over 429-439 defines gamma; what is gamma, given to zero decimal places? 118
